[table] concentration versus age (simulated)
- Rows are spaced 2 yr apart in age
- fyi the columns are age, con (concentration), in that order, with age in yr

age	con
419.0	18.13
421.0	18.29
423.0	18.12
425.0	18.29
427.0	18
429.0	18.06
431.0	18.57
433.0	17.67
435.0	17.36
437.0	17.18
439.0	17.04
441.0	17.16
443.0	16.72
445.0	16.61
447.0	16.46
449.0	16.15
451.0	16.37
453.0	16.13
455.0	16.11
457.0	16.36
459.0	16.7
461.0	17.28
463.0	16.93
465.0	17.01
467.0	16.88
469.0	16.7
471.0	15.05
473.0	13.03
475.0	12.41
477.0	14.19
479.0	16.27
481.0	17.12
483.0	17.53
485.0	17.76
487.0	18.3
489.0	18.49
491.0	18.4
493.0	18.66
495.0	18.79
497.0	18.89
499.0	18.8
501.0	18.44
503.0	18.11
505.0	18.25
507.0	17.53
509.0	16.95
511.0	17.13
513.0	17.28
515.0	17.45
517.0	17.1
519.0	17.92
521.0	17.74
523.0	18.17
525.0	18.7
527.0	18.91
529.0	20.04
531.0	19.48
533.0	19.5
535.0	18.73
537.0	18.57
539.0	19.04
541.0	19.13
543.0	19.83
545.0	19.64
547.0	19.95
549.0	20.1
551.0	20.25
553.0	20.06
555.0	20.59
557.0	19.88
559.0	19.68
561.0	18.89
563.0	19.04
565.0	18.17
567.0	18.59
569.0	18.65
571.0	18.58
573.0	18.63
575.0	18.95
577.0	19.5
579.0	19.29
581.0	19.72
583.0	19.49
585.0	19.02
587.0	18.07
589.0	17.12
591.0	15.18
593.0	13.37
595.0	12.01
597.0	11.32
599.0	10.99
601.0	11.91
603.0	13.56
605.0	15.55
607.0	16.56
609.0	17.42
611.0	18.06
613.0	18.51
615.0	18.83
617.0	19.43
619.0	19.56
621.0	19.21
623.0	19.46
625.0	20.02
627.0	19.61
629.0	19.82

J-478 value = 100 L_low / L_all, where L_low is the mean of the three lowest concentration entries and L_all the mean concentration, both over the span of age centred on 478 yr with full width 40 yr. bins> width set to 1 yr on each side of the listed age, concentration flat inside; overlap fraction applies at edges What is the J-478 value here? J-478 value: 79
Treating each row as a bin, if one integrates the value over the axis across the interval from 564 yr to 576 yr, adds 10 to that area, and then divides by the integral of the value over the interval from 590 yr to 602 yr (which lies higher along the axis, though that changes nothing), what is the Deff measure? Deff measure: 1.56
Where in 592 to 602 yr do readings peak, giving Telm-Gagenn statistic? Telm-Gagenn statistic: 593.0 yr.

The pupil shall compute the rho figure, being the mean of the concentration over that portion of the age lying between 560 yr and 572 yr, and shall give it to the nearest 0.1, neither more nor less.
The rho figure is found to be 18.7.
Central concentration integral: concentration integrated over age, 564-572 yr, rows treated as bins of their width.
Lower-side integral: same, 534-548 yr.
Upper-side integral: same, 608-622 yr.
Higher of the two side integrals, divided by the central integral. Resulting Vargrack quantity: 1.8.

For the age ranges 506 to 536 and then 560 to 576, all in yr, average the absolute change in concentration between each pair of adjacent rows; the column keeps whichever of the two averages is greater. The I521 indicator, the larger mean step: 0.43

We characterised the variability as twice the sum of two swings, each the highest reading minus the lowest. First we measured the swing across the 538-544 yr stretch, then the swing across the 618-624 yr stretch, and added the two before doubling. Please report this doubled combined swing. 2.3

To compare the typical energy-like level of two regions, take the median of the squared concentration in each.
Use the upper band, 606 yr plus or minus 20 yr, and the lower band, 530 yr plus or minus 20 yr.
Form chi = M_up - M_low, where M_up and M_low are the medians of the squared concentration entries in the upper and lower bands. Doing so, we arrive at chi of -56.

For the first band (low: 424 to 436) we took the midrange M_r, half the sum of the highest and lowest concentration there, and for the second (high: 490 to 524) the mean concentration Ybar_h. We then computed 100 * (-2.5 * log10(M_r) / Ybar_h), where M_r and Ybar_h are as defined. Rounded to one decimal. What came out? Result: -17.4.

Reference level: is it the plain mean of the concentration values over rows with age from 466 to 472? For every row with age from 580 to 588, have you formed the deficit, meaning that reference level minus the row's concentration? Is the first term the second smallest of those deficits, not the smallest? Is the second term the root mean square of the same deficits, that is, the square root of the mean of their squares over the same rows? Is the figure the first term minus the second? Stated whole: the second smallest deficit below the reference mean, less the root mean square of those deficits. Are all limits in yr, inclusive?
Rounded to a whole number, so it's -6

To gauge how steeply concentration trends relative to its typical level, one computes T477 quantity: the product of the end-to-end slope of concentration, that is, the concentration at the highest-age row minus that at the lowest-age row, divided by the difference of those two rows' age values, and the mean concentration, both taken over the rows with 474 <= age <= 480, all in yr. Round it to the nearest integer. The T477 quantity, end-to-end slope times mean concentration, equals 14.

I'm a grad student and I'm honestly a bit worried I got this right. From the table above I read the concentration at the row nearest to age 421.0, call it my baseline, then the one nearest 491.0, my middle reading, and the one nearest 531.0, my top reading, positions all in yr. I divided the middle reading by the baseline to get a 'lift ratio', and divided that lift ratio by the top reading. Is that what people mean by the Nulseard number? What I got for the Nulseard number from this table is 0.052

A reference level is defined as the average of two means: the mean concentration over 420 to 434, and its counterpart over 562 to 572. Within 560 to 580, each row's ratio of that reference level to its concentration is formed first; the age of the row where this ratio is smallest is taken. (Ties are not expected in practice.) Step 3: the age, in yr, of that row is 577.0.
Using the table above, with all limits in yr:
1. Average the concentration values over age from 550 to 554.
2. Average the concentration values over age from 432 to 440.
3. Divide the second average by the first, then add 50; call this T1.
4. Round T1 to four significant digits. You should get 50.86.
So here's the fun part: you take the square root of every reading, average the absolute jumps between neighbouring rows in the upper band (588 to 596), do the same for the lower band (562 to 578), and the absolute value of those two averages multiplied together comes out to 0.0087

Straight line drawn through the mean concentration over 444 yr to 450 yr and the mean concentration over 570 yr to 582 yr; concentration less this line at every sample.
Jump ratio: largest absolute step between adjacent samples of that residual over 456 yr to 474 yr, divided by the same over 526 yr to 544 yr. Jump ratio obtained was 1.90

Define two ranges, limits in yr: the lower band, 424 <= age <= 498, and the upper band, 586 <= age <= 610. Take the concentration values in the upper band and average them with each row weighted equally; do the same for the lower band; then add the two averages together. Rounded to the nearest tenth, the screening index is 31.4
